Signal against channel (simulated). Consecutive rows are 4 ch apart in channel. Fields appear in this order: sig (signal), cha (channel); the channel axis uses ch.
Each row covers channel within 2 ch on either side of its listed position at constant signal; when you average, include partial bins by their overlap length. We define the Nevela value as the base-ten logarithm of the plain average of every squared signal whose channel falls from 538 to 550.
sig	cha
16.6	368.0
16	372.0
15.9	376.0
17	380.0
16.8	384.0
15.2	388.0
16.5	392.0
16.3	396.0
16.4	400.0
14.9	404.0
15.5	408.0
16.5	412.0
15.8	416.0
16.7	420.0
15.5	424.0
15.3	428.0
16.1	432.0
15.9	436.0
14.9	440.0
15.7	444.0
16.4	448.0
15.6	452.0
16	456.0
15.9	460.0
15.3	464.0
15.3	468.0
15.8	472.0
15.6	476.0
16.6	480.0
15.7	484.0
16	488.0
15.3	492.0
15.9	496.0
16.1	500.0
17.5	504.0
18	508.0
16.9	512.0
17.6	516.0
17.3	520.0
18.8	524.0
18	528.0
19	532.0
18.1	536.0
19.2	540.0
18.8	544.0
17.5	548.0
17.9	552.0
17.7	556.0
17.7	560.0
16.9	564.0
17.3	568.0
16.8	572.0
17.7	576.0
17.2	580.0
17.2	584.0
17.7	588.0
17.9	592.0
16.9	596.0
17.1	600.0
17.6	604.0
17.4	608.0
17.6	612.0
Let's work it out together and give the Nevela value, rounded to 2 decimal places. 2.54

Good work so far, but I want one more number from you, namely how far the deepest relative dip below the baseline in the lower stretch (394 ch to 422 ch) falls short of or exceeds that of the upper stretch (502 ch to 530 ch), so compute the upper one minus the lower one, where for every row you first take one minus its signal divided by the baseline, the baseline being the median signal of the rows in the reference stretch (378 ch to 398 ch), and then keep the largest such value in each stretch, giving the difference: -0.12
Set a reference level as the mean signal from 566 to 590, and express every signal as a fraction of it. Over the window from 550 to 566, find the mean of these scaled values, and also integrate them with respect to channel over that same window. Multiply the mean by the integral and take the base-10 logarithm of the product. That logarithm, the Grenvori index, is 1.22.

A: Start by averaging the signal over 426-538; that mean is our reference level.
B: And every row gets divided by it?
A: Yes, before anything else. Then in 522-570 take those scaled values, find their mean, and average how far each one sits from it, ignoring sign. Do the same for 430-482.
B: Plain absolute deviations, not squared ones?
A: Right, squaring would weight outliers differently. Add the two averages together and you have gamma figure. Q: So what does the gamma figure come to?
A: 0.057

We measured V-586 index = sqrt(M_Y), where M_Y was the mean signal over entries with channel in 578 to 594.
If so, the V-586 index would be 4.18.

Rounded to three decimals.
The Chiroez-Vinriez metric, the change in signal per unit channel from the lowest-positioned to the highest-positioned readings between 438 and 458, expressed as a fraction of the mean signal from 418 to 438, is 0.004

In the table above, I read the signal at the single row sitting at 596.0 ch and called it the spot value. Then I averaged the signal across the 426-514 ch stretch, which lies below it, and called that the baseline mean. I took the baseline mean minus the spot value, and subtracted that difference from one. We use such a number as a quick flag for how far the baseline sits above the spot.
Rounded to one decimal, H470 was 1.9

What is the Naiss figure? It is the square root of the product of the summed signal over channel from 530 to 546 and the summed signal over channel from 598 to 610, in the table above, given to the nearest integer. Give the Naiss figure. 63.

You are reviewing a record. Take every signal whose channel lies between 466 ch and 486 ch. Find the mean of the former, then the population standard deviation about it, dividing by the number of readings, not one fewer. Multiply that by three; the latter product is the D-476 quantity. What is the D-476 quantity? 1.3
